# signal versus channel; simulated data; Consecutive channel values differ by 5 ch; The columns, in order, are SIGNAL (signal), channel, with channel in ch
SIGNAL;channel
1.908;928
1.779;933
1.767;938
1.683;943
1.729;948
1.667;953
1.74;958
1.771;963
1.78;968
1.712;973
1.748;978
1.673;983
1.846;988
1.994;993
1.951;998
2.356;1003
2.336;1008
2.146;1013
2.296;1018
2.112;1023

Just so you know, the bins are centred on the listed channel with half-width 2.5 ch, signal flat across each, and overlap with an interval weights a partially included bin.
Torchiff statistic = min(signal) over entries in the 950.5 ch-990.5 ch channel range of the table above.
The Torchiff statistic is 1.667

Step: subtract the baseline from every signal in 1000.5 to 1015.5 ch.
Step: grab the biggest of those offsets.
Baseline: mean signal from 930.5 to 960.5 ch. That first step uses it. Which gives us 0.63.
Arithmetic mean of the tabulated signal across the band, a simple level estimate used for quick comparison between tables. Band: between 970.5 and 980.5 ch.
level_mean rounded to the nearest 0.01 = 1.73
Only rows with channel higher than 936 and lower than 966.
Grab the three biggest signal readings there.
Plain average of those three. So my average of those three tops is 1.8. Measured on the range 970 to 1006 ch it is 2.1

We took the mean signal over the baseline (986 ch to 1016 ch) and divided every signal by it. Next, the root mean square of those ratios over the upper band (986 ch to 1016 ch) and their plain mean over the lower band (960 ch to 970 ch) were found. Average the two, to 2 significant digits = 0.92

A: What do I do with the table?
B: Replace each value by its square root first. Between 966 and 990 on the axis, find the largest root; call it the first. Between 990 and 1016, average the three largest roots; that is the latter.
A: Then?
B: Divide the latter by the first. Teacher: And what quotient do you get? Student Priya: 1.11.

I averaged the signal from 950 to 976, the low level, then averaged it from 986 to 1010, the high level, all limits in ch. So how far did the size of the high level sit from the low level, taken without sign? 0.36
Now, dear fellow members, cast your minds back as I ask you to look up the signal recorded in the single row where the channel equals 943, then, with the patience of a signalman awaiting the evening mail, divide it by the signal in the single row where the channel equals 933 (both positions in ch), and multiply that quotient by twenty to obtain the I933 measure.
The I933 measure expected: 19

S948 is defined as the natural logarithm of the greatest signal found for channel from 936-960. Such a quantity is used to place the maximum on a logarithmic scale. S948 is 0.57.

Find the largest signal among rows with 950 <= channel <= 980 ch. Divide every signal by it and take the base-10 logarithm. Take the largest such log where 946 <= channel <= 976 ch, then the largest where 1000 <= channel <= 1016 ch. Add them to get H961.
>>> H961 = 0.12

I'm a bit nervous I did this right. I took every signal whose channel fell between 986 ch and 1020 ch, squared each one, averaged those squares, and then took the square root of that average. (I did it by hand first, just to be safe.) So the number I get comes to 2.14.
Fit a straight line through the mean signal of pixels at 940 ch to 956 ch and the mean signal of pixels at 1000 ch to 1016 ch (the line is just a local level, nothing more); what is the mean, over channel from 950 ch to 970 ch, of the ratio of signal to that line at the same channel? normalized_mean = 0.96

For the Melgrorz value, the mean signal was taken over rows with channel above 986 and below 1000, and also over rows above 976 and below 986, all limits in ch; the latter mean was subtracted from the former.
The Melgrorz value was 0.22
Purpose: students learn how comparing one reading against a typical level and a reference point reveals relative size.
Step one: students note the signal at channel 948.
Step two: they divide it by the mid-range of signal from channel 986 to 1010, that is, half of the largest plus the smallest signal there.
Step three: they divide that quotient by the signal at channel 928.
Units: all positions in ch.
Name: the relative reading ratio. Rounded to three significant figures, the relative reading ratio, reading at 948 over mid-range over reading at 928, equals 0.431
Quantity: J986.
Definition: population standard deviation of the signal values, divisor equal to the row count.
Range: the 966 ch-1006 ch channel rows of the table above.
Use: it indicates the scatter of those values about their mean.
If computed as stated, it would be 0.21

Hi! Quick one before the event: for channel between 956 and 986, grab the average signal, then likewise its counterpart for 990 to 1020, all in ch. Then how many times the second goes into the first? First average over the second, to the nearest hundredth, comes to 0.80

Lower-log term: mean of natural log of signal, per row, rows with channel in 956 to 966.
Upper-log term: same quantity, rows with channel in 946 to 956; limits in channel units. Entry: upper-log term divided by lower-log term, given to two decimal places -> 0.94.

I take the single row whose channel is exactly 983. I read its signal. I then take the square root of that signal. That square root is 1.29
